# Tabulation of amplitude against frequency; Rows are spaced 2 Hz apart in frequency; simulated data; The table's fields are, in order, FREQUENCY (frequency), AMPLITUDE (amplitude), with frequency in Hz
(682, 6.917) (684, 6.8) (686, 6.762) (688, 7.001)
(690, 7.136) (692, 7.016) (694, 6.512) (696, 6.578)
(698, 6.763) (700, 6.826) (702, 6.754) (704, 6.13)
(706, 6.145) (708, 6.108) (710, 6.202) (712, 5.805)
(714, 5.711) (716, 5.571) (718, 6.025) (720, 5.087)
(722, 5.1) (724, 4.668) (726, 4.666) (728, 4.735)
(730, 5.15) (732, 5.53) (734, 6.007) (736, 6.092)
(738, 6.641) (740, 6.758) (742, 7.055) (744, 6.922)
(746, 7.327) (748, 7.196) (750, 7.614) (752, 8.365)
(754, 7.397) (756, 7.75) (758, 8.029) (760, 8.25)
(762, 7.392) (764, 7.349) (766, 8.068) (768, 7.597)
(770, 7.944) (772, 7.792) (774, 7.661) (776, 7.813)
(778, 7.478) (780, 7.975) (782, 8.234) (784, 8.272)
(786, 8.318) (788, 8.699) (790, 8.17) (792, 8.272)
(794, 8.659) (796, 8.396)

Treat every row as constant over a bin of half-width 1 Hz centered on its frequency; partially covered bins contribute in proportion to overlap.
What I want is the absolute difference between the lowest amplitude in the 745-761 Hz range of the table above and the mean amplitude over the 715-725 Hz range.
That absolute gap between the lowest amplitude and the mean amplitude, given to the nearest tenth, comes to 1.9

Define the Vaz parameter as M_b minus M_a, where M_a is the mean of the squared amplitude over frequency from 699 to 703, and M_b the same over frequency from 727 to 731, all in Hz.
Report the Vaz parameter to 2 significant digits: -22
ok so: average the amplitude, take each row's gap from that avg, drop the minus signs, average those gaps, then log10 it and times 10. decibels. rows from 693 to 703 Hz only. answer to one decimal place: -9.5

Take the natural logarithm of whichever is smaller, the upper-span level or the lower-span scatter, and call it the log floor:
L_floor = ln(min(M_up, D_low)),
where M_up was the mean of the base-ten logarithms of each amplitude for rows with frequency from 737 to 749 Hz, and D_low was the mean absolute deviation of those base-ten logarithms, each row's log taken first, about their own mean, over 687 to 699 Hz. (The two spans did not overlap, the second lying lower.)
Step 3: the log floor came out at -4.28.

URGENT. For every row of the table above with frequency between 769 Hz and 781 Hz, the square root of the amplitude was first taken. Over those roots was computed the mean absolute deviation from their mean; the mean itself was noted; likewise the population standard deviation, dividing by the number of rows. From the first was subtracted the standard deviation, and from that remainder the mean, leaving -2.79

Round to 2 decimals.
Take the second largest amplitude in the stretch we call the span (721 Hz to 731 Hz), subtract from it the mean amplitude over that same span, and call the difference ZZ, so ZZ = 0.24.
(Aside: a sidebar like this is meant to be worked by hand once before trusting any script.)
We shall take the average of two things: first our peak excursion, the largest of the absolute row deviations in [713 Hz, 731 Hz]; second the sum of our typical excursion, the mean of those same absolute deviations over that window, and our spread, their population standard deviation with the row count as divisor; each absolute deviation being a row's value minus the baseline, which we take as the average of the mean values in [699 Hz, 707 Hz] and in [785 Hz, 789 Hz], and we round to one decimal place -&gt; 2.8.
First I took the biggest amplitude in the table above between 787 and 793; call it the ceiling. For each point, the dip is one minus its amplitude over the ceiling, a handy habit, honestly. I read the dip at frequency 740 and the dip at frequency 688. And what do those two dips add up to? 0.42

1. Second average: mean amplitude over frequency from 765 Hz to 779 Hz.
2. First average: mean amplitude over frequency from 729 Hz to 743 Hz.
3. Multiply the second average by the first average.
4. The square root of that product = 6.9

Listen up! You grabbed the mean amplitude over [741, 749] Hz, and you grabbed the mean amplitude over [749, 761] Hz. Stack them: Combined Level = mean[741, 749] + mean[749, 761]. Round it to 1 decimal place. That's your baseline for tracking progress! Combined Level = 15.0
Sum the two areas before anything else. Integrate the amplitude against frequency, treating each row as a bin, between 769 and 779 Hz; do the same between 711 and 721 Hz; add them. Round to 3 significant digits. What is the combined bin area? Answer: 134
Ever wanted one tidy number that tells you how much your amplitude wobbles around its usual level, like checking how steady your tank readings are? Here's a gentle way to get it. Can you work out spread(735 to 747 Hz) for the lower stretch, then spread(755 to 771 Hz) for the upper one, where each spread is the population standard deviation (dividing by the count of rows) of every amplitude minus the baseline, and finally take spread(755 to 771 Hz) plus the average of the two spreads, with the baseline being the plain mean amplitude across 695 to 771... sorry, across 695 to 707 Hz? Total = 0.65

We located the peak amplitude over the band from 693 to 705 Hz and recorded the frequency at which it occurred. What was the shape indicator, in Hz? 700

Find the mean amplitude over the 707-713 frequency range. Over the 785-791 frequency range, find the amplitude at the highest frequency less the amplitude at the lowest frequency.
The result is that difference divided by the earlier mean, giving -0.025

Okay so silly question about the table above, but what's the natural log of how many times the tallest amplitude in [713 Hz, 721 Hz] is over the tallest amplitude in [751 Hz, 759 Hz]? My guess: -0.33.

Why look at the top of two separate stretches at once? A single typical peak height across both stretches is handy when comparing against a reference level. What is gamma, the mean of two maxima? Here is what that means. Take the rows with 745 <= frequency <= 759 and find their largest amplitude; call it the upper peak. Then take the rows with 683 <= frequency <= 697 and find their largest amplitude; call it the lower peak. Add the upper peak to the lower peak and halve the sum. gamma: 7.75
